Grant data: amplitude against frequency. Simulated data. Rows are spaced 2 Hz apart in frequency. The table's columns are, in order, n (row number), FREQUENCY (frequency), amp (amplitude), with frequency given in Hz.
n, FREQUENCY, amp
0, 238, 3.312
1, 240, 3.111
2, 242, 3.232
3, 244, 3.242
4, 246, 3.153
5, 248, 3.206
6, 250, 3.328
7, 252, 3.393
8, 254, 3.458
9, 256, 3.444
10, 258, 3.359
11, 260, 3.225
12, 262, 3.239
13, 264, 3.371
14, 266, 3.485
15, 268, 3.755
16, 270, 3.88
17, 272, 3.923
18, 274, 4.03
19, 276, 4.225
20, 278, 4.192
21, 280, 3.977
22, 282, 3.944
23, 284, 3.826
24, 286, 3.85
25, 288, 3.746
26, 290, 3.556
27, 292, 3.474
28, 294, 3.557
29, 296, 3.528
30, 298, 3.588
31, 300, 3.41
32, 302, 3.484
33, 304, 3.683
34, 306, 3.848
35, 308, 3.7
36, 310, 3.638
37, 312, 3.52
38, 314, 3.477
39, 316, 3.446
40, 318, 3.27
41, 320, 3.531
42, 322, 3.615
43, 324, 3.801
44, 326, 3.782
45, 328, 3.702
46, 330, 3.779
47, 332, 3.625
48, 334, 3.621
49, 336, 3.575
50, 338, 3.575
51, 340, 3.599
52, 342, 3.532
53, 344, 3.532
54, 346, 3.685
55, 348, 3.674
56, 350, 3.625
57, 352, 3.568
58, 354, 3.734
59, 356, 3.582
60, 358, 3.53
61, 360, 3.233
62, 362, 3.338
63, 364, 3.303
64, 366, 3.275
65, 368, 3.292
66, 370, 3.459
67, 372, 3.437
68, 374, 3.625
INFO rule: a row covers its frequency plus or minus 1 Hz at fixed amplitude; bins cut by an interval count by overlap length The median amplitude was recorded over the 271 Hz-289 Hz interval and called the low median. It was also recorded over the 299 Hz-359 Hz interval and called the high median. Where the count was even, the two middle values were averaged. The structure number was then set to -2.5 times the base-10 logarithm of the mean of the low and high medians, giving -1.44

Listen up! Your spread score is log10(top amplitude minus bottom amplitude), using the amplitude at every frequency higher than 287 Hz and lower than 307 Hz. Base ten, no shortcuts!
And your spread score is -0.4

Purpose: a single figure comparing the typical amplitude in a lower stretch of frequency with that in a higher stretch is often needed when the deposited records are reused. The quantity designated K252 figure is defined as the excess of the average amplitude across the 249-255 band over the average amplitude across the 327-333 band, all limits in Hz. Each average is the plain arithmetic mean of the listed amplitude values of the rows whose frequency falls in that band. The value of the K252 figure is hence -0.3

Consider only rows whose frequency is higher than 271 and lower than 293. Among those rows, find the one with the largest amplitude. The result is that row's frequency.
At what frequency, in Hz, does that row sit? 276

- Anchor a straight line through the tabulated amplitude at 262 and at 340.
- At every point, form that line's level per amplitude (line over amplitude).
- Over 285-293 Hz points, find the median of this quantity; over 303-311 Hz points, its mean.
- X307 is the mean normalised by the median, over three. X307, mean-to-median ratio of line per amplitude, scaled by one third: 0.335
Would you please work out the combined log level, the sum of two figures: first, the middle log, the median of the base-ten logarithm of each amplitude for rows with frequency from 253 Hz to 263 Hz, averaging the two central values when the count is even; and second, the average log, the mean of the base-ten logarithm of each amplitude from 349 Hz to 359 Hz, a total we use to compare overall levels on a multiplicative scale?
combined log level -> 1.083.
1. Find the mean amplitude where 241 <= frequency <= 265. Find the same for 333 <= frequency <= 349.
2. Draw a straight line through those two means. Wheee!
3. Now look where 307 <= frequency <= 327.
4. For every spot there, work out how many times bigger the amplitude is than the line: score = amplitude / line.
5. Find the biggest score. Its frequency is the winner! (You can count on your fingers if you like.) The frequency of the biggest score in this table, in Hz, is 324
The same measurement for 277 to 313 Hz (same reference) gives 278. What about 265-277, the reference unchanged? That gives 276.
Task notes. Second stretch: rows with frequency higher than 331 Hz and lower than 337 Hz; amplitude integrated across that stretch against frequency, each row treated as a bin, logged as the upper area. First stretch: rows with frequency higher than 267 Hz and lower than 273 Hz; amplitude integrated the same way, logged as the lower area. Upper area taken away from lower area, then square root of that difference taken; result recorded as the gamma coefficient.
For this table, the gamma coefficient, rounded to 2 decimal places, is 1.21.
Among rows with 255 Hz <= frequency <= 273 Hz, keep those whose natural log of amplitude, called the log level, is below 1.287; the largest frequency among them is 266 Hz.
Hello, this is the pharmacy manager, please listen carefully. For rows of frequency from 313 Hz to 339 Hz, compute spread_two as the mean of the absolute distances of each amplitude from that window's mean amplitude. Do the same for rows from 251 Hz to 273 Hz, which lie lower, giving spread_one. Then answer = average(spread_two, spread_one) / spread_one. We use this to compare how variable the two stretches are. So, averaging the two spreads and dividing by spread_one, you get 0.793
